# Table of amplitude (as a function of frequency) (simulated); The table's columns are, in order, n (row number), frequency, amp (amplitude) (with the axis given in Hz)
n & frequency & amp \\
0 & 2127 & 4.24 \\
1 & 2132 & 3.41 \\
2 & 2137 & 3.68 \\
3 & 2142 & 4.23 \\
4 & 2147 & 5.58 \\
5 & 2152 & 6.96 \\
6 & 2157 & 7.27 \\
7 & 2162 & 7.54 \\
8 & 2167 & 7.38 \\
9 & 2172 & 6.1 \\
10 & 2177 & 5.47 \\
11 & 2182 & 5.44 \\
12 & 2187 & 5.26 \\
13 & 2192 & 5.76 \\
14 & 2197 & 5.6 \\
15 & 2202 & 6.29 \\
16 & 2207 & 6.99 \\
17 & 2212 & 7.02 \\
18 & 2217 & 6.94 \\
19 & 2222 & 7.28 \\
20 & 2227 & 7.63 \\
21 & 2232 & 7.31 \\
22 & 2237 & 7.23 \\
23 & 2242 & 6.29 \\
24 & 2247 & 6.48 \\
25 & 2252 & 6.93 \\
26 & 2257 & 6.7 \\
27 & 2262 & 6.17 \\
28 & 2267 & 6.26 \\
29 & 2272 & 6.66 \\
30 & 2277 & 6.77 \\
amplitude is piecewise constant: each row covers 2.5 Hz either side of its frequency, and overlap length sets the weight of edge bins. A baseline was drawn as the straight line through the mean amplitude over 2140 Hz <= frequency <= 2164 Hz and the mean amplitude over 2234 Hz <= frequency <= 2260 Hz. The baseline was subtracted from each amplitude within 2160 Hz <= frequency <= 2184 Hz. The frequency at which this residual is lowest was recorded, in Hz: 2182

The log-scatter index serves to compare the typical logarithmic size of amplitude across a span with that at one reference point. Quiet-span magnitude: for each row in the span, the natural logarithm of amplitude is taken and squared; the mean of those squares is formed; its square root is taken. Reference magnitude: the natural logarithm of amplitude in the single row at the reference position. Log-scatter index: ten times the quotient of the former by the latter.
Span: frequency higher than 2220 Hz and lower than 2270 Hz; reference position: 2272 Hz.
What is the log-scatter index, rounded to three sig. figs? 10.1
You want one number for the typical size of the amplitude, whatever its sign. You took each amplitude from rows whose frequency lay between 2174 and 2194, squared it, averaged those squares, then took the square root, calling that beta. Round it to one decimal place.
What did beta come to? 5.5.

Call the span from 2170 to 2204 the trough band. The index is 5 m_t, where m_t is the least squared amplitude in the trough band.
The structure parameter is 138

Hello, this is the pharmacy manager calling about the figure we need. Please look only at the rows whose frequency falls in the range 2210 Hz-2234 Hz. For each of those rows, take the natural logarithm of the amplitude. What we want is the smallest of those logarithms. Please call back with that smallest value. 1.94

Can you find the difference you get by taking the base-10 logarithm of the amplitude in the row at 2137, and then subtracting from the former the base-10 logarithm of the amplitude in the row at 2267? -0.23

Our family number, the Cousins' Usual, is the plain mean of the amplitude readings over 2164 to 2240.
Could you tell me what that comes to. 6.5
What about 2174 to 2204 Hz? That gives 5.6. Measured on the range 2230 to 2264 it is 6.7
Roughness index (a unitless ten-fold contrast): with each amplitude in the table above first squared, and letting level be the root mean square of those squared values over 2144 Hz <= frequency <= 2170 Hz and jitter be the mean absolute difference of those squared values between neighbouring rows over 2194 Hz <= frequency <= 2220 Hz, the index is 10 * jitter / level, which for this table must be 1.0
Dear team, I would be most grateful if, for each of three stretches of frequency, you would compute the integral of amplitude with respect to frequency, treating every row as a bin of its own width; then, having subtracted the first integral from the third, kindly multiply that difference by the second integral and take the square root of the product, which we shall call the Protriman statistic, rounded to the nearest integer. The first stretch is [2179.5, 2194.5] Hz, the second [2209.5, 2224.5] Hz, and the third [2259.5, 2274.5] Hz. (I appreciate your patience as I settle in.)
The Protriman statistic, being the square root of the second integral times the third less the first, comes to 37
